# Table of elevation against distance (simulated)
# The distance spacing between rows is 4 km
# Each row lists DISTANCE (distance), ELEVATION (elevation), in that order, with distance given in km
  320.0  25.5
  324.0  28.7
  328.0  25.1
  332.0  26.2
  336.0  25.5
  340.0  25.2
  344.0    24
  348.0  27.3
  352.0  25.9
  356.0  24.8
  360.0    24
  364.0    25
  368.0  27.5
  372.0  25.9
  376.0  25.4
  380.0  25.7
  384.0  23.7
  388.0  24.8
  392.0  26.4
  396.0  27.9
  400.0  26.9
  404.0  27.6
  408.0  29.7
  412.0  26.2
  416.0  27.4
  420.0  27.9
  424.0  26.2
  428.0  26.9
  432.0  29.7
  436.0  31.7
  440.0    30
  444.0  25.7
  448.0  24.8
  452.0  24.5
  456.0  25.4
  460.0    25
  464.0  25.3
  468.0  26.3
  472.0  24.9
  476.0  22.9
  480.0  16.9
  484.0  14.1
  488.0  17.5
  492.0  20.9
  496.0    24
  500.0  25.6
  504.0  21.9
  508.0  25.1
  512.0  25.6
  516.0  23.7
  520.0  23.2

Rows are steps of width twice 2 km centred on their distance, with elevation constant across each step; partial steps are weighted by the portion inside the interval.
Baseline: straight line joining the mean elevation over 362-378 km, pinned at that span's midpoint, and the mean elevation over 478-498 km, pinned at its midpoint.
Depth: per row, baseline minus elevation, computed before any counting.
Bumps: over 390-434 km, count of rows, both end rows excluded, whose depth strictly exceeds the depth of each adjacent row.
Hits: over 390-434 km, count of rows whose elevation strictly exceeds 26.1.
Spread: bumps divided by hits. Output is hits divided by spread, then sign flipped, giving -40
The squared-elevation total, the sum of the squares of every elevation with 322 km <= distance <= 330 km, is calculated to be 1454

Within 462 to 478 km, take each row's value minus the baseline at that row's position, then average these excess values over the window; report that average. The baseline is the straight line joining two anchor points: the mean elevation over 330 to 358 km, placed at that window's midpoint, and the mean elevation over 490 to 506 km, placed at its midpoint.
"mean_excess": 1.3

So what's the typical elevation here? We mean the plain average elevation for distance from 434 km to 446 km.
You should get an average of 29.13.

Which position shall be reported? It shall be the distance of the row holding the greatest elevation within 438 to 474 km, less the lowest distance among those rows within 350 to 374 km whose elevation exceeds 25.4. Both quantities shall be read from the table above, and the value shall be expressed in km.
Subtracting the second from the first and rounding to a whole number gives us 88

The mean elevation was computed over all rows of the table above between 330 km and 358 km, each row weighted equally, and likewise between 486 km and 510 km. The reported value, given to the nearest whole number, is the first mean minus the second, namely 3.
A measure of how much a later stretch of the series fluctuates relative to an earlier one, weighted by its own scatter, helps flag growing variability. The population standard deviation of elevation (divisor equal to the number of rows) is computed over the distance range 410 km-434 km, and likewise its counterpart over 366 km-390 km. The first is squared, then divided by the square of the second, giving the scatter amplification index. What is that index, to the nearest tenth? 1.1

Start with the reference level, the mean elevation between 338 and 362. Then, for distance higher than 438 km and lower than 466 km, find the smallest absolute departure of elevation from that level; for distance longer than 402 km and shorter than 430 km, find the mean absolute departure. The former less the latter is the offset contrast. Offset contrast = -2.1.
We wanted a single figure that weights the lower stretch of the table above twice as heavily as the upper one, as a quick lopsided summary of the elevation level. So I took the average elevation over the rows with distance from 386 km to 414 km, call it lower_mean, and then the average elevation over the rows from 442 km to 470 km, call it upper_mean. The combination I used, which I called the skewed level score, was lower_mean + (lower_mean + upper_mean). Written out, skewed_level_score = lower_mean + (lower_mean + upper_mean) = 79.4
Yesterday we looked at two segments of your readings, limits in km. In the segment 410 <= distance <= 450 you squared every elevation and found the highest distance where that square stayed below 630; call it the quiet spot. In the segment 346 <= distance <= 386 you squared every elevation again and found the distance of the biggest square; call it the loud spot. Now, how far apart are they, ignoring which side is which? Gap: 80 km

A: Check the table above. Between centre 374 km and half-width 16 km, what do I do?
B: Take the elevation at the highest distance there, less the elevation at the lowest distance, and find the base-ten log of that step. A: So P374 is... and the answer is -0.10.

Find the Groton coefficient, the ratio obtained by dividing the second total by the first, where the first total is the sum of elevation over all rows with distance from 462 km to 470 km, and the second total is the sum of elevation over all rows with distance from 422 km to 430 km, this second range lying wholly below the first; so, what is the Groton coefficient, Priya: 1.03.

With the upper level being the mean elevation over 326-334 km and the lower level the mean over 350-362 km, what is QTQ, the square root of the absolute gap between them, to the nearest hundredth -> 0.87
